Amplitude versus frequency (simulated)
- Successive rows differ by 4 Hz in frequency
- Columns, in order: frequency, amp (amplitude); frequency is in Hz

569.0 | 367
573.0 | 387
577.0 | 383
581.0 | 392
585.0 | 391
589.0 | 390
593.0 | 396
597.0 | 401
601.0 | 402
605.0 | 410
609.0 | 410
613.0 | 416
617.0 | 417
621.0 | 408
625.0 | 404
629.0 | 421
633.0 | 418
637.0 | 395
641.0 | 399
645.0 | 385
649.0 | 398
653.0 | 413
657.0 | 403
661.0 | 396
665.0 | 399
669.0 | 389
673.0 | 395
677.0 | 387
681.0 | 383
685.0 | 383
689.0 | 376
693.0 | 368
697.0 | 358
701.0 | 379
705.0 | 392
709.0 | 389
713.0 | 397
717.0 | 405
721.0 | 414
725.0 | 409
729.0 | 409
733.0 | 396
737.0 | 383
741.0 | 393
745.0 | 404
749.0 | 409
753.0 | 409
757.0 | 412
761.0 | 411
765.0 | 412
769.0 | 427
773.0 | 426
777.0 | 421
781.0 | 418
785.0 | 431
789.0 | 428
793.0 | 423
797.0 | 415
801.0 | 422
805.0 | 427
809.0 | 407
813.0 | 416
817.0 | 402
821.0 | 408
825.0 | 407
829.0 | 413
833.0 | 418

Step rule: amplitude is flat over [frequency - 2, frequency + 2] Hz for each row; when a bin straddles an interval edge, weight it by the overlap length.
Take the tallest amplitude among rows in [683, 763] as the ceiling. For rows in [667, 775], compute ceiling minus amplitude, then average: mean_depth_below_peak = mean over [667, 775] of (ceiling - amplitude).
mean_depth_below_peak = 17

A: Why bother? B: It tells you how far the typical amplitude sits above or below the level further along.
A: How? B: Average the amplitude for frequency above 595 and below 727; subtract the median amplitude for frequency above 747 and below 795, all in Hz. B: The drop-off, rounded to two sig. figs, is -22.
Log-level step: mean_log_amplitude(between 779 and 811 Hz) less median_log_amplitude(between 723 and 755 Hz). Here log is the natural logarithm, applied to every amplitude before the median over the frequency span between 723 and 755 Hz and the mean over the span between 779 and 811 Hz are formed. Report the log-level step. 0.036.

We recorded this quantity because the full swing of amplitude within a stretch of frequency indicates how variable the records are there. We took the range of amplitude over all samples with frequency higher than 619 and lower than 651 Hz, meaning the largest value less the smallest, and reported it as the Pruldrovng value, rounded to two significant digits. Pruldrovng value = 36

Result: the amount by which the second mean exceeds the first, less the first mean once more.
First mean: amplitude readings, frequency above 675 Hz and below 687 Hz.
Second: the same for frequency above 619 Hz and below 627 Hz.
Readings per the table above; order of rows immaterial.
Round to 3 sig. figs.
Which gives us -363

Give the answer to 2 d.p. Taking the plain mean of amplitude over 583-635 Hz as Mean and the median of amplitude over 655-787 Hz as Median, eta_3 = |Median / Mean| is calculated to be 0.98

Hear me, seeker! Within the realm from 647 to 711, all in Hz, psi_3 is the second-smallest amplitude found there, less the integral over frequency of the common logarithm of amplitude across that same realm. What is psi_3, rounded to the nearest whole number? 202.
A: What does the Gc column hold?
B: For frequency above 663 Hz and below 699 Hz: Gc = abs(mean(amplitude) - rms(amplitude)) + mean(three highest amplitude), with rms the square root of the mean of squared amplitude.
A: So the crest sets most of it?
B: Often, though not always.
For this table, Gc 395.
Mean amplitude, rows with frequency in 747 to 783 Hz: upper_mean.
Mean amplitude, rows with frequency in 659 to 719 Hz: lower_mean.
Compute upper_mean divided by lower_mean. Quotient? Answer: 1.08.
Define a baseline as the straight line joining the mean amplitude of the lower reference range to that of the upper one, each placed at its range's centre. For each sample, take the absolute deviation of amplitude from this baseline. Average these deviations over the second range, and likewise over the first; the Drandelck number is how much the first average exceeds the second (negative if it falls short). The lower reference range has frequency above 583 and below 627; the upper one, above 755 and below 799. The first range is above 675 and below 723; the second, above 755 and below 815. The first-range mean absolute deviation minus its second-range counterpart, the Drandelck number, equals 21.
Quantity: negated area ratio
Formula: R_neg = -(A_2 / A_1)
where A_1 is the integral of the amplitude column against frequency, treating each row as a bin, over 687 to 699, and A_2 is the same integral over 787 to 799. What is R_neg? -1.1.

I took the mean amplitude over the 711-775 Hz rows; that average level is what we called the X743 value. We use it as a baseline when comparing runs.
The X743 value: 407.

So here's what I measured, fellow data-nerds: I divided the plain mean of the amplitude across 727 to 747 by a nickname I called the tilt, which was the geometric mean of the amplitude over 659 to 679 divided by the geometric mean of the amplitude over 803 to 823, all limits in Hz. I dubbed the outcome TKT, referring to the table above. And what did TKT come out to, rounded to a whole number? 416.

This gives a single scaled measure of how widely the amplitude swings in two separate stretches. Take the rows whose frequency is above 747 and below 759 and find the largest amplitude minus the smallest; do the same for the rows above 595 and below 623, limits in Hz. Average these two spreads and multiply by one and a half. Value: 14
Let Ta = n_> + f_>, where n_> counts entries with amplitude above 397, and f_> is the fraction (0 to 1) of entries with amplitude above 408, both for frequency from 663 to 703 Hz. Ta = 1.0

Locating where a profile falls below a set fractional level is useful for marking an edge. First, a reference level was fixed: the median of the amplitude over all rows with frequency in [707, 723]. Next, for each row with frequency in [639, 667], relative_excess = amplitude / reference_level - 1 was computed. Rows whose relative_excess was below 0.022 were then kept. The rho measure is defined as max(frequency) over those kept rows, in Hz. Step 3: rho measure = 665.0 Hz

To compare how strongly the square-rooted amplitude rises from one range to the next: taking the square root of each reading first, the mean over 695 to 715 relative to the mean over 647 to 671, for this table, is 0.98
